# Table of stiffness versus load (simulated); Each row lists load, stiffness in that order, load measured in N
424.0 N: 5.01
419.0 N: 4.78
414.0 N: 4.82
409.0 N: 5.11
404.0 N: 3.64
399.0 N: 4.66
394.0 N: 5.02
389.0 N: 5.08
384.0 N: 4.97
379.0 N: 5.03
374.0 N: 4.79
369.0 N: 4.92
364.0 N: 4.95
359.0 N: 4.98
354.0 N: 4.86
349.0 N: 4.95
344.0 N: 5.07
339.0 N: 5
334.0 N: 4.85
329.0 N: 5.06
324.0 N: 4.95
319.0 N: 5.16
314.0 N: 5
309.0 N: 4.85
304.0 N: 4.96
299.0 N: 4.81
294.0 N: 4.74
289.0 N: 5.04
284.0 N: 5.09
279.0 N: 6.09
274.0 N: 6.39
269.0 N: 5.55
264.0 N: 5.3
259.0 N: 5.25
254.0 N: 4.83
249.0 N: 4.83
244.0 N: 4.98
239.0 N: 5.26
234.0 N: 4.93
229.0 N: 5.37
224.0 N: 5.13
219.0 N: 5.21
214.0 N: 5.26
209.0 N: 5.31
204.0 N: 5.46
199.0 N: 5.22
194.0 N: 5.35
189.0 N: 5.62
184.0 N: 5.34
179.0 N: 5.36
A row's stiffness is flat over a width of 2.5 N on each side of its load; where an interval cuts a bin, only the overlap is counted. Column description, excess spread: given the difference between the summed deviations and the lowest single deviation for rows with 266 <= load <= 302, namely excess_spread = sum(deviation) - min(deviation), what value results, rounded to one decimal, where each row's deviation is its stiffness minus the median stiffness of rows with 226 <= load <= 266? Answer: 2.3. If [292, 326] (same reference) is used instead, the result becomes -1.0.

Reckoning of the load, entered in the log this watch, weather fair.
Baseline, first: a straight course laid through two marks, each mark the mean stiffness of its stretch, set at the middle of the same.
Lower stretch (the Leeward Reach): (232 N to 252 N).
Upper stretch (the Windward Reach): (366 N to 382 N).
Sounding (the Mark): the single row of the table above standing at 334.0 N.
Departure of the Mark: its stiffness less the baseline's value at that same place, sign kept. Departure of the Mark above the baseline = -0.09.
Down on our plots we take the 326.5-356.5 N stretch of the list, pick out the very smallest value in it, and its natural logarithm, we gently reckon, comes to 1.58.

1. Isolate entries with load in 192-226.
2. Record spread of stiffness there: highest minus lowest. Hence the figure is 0.33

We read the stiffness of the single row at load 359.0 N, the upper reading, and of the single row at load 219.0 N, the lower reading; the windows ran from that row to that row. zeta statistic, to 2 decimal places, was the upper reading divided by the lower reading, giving 0.96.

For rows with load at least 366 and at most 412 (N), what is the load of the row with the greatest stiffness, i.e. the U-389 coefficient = 409.0 N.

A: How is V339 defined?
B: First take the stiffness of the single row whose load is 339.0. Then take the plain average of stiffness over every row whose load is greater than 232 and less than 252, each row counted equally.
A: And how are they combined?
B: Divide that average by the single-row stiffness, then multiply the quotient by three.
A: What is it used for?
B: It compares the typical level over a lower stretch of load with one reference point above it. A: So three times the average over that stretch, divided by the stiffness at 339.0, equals 3.00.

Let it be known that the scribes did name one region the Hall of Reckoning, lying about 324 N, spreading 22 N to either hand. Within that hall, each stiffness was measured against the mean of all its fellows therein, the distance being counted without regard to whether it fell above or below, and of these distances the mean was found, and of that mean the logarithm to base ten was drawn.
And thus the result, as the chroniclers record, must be -1.1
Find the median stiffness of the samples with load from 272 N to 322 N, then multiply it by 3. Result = 15.1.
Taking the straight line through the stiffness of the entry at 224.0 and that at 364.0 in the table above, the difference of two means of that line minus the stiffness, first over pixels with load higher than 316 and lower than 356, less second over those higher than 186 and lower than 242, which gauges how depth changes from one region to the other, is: 0.14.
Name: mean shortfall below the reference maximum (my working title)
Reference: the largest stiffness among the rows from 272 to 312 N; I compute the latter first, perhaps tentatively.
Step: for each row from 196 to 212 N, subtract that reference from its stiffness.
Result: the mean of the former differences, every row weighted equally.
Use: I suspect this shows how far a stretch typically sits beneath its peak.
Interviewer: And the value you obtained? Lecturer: -1.1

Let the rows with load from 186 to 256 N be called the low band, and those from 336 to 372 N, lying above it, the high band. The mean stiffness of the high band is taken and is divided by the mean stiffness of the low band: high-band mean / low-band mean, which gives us 0.95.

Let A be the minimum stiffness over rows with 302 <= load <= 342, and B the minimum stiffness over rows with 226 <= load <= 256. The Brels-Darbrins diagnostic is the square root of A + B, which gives 3.11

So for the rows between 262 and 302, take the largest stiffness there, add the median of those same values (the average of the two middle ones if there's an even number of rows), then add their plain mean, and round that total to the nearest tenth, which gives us 17.0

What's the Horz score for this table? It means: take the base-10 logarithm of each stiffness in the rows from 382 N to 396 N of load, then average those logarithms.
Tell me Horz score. 0.701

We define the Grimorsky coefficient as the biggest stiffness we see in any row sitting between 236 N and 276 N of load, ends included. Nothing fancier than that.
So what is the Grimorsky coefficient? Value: 6.39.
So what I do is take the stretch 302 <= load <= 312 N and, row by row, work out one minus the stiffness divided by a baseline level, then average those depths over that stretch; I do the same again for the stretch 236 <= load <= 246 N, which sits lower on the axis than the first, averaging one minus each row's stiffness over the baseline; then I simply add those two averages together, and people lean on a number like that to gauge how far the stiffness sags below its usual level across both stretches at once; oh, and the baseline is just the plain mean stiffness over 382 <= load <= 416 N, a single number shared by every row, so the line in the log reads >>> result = -0.11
